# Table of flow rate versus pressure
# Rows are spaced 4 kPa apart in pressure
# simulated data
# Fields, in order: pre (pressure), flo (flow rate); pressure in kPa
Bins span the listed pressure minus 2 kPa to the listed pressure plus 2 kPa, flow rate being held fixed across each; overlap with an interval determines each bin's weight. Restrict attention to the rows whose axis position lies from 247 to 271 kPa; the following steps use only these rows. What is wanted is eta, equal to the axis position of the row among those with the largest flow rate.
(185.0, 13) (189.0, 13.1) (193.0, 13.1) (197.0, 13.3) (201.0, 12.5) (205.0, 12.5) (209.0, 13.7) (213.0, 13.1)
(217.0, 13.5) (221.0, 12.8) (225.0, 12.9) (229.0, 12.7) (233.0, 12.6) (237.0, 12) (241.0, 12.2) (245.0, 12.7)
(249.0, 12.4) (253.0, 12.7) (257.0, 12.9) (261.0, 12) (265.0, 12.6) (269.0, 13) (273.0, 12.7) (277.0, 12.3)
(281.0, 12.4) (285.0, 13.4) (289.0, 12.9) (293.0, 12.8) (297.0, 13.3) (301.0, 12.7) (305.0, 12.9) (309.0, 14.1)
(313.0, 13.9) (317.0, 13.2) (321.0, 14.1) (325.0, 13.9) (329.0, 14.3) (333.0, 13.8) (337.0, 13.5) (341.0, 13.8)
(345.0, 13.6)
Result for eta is 269.0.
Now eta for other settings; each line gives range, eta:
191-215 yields 209.0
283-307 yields 285.0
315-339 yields 329.0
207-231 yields 209.0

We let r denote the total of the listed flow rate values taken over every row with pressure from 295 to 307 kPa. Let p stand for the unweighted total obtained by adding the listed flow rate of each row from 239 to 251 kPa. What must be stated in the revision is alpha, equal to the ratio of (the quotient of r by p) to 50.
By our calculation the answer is 0.0209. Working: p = 37.3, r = 38.9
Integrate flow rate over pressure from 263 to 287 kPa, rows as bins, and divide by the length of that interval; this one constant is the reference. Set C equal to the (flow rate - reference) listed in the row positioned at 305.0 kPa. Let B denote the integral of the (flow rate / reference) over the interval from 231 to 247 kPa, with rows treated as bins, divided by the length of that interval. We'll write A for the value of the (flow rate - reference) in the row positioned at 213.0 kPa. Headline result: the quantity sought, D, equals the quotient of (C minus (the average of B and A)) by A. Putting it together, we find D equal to -1.4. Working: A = 0.4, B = 0.972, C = 0.2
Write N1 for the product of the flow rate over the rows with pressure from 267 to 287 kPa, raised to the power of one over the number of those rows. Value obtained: 12.8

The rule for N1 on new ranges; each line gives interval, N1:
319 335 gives 14.0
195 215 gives 13.0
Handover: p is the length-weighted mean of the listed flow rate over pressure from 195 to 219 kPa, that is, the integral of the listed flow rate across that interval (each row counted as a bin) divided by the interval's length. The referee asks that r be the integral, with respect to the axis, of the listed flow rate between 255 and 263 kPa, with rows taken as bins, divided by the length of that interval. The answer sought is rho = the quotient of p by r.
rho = 1.052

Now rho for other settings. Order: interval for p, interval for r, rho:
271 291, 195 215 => 0.978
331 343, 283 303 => 1.052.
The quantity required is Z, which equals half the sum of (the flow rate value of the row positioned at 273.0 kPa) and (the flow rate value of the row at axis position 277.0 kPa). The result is 12.5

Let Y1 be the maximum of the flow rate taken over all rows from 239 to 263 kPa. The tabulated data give 12.9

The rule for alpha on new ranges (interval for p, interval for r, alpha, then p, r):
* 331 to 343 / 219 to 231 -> 0.0187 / 41.1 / 38.4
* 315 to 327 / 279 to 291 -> 0.0188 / 41.2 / 38.7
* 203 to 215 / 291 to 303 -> 0.0197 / 39.3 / 38.8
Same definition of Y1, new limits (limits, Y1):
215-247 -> 13.5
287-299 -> 13.3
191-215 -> 13.7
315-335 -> 14.3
